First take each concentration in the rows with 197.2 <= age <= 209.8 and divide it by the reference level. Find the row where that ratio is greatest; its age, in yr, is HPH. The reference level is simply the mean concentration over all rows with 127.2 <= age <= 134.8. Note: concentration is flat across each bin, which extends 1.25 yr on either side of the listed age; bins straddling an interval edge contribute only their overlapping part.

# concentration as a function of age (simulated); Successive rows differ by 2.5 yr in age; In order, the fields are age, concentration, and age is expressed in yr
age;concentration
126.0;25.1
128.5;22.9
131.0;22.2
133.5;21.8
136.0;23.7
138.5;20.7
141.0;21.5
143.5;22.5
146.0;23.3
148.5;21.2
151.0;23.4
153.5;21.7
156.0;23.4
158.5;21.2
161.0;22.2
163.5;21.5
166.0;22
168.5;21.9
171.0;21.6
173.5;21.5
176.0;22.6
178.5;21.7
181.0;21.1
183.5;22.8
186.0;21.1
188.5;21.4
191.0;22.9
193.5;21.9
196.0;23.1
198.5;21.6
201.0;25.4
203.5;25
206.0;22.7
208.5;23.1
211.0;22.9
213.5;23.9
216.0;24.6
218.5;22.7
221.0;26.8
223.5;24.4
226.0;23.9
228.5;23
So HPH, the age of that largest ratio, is 201.0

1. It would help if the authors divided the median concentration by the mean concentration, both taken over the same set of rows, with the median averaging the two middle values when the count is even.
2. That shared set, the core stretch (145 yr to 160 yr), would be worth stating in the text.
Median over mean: 1.01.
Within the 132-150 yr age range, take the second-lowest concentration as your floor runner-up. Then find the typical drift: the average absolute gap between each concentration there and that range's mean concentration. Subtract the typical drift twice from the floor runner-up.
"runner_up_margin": 19.4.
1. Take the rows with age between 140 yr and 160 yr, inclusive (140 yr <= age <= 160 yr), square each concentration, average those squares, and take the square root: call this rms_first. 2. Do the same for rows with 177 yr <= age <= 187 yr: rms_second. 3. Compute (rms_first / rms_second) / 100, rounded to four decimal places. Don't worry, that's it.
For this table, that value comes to 0.0103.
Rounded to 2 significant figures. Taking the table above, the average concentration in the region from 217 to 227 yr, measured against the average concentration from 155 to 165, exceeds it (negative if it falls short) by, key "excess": 2.4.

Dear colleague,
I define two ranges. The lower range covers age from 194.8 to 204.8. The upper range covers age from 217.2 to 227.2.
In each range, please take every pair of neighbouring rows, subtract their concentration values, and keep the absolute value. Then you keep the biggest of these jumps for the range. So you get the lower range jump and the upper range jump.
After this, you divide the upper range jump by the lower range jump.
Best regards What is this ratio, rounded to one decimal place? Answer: 1.1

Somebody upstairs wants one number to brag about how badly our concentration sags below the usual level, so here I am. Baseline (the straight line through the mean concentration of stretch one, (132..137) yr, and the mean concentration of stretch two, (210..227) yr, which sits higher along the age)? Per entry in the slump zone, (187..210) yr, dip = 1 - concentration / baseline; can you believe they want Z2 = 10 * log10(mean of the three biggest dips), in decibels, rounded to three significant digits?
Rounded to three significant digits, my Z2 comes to -10.5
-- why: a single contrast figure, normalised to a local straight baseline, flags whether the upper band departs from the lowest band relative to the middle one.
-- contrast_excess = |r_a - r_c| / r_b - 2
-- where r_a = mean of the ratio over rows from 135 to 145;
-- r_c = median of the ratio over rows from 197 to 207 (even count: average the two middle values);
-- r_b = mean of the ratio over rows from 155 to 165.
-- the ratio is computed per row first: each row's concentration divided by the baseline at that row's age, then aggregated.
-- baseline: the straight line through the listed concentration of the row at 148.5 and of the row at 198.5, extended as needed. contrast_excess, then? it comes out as -1.95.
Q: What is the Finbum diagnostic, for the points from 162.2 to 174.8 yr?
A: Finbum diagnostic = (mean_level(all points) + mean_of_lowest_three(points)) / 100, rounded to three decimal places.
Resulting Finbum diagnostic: 0.432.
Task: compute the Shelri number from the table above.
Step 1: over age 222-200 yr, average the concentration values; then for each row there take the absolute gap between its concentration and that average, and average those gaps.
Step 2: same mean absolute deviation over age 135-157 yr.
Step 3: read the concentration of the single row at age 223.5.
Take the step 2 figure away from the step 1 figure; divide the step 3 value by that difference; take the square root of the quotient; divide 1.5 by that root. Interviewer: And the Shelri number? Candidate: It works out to 0.136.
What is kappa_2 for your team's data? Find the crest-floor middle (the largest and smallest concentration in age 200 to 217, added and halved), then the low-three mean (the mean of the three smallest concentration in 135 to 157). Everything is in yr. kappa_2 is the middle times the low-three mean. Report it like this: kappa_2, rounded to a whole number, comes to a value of 508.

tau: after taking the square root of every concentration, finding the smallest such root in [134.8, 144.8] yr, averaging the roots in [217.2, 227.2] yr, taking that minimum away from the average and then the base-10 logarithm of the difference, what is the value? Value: -0.41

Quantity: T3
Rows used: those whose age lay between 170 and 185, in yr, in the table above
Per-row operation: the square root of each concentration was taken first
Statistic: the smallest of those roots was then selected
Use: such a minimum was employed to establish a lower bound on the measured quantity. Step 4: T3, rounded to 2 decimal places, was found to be 4.59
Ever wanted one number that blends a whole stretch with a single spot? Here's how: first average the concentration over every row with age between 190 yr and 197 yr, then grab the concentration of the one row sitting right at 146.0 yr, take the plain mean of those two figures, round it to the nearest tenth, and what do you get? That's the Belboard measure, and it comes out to 23.0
